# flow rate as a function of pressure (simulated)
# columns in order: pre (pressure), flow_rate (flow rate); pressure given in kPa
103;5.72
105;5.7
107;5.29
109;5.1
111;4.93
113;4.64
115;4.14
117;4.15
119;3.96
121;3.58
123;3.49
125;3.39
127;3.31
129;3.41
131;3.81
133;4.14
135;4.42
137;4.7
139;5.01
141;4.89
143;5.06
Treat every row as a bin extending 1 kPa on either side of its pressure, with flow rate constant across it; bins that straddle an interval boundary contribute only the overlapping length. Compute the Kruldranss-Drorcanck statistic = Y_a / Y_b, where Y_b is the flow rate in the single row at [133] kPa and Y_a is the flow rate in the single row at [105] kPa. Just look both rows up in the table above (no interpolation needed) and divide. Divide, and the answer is 1.38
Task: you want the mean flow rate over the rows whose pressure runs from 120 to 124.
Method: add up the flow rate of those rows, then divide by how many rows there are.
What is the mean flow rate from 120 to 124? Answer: 3.5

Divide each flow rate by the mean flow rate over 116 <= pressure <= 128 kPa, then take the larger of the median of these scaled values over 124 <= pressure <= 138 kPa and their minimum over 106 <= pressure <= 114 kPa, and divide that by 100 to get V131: 0.0127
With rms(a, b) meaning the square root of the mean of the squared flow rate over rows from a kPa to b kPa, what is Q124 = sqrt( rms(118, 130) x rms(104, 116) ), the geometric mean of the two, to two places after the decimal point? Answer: 4.20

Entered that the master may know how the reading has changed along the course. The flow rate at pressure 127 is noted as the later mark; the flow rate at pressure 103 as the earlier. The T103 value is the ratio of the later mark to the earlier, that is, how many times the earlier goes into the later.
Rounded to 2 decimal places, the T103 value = 0.58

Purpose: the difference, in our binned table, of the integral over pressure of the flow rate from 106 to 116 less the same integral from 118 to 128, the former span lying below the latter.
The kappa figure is 13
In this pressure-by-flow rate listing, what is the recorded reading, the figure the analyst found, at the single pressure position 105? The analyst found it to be 5.7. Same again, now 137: 4.7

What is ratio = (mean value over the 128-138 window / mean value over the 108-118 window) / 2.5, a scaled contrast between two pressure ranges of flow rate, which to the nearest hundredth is 0.36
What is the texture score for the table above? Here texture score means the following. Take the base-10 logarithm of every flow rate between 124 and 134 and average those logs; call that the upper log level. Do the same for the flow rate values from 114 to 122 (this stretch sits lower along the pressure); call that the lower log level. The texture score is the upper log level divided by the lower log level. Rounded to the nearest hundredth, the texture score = 0.93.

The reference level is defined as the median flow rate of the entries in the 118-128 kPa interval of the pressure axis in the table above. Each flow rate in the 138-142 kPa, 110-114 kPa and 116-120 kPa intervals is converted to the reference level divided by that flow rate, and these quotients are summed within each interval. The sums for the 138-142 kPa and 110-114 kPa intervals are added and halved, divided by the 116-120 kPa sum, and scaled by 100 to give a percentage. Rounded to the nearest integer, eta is 83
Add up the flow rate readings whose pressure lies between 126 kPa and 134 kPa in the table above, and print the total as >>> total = 15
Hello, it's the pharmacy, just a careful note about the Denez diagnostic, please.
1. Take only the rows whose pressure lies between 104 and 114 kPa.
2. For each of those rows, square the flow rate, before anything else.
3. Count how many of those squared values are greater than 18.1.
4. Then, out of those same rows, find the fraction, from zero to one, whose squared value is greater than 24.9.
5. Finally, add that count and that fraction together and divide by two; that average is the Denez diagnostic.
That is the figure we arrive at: 2.8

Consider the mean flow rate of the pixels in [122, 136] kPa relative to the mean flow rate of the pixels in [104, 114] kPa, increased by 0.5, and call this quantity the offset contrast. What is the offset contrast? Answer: 1.22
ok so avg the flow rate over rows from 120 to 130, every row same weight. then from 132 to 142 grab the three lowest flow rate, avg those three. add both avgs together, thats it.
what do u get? 7.86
